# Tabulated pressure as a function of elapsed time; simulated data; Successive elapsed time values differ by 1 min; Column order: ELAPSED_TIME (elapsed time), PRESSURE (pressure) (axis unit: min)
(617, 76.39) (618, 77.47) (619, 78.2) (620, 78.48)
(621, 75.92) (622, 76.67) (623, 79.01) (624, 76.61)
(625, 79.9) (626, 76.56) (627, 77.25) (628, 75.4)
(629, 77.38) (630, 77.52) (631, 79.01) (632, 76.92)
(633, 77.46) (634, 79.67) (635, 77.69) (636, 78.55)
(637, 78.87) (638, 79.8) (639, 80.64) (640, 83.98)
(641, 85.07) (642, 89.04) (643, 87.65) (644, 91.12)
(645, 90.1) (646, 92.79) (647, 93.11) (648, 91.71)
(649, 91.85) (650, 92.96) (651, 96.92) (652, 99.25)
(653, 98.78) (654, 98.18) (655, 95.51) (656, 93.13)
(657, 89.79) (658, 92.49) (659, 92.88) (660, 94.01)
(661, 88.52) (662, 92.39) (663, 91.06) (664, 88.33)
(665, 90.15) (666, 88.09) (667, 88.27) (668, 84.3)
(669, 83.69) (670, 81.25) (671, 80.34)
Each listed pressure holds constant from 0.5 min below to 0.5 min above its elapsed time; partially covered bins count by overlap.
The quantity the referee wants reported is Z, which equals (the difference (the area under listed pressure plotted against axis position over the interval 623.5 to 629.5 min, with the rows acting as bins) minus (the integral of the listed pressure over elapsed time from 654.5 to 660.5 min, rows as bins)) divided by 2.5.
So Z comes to -38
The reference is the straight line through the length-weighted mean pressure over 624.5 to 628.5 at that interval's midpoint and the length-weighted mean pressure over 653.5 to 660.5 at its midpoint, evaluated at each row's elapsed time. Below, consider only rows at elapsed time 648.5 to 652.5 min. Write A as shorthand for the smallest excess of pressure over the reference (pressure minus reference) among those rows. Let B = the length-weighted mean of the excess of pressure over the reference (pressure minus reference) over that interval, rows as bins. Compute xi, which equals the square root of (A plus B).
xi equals 2.7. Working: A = 2.4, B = 5.0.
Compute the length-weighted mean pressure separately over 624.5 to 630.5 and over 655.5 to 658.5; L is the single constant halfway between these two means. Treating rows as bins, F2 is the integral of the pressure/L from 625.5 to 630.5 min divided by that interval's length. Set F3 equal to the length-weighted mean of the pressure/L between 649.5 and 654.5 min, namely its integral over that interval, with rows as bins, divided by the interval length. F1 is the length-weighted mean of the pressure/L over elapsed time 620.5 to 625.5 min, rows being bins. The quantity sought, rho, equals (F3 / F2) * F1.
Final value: 1.16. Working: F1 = 0.92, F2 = 0.91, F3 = 1.15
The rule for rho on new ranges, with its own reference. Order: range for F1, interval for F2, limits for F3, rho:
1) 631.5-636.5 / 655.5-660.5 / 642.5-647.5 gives 0.91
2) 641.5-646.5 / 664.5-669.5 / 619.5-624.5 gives 0.95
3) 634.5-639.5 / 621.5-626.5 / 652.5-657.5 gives 1.14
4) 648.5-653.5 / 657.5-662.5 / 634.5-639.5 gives 0.98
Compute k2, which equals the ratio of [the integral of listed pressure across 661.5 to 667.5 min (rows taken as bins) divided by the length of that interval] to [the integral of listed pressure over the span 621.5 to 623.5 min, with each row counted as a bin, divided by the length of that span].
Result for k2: 1.15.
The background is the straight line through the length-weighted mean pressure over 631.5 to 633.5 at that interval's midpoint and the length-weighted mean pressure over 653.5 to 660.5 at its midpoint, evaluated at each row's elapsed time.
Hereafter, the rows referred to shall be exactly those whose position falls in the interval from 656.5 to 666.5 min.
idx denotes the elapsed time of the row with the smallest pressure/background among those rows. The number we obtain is 666 min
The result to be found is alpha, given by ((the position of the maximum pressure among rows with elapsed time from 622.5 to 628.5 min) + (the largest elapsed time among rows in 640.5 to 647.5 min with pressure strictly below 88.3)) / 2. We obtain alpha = 634.0 min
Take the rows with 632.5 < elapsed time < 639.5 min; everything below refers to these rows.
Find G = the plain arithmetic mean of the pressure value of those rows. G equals 79.0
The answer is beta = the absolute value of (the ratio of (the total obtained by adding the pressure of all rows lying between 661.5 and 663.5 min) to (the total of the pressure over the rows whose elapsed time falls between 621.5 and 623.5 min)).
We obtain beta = 1.18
